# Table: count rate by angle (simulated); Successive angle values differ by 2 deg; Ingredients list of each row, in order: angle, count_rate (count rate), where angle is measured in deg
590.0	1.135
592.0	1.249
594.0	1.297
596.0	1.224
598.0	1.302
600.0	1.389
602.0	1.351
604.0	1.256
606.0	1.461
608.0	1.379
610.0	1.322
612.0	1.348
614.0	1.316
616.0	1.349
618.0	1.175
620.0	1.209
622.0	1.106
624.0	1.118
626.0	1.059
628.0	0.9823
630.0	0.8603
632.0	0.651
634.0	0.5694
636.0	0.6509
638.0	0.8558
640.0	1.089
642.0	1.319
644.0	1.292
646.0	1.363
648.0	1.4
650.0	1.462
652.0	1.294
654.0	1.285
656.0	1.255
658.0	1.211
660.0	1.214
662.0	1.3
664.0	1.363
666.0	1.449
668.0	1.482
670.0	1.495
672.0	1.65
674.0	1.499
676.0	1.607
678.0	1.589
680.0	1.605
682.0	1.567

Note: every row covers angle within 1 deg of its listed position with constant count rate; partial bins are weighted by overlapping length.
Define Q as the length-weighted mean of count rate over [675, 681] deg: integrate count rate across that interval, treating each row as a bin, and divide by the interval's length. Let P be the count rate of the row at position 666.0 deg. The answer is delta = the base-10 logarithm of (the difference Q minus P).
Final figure -0.8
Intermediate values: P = 1.449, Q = 1.60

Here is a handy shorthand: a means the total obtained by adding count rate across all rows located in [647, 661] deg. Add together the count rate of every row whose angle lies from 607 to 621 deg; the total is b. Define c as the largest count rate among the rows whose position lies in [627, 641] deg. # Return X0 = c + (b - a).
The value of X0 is 1.07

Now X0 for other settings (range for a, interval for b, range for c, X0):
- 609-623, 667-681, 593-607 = 3.56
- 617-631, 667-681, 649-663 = 4.88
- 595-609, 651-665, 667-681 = 1.21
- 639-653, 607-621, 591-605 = 1.27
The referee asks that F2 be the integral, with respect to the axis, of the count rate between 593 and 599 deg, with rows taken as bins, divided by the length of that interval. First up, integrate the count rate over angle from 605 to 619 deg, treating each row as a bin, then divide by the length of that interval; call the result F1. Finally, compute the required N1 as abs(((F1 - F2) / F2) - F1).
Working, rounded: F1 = 1.34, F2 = 1.27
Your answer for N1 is 1.29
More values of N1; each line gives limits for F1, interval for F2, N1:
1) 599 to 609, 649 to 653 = 1.38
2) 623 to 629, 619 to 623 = 1.14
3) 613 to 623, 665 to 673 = 1.42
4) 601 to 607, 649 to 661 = 1.30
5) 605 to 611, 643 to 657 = 1.35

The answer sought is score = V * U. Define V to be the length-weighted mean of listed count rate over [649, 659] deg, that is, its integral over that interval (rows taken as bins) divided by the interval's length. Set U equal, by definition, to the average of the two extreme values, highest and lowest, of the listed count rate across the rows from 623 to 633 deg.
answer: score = 1.15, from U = 0.88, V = 1.30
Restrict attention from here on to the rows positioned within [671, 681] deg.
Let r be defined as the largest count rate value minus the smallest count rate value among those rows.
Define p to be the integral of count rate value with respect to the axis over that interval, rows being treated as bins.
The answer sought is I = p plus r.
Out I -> 16.1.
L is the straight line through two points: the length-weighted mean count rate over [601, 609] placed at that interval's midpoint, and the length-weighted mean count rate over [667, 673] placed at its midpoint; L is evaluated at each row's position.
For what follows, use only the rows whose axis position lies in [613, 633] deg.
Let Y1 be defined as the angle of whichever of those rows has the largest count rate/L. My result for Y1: 616.0 deg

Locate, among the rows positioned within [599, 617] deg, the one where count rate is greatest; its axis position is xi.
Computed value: 606.0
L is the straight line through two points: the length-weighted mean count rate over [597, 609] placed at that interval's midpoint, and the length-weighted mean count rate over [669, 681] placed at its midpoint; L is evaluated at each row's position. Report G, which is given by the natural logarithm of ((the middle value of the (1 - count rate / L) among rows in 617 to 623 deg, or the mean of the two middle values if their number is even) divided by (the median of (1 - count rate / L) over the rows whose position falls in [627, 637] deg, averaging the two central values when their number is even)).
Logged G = -1.2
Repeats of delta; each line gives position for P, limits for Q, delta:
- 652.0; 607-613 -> -1.3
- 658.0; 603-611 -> -0.8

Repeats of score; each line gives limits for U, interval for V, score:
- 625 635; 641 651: 1.11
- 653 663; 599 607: 1.71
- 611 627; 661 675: 1.76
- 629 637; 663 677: 1.08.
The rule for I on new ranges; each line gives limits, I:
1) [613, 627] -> 17.0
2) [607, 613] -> 8.2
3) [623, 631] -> 8.3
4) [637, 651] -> 18.2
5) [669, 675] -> 9.4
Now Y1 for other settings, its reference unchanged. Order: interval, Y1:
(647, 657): 650.0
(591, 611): 606.0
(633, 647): 646.0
